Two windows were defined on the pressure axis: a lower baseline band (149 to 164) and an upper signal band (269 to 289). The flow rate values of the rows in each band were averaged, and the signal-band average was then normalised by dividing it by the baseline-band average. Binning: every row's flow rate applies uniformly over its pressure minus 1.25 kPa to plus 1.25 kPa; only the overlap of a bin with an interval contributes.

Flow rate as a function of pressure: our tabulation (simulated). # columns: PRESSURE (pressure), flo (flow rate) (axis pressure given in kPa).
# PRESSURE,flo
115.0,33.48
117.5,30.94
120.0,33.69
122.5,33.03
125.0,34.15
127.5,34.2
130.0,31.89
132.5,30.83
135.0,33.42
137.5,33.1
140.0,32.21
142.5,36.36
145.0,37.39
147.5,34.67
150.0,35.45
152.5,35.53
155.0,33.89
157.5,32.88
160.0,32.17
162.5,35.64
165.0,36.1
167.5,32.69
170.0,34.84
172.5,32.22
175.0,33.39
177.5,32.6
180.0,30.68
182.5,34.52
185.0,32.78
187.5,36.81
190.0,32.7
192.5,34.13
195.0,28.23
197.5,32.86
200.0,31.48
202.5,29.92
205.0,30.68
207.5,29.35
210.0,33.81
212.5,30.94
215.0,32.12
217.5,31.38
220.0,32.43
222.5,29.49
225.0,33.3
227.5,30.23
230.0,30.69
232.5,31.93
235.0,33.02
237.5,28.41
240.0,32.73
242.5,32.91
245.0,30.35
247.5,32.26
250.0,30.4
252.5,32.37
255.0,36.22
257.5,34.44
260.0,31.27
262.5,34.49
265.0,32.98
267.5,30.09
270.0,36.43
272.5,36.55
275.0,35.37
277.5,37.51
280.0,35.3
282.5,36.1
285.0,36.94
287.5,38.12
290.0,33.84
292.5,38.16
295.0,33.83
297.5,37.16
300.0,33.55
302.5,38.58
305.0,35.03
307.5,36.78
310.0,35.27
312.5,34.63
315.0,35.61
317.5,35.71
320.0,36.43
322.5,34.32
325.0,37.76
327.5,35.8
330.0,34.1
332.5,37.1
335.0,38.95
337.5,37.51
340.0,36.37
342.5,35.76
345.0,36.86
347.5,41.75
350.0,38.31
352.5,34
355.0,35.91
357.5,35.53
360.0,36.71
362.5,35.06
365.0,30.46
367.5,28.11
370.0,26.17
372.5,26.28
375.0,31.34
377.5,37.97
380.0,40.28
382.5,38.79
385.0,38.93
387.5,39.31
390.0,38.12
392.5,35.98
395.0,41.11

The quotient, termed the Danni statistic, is 1.07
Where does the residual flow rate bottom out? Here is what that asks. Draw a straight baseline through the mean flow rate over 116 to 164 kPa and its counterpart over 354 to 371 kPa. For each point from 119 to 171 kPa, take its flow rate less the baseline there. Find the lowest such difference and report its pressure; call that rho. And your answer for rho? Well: 132.5 kPa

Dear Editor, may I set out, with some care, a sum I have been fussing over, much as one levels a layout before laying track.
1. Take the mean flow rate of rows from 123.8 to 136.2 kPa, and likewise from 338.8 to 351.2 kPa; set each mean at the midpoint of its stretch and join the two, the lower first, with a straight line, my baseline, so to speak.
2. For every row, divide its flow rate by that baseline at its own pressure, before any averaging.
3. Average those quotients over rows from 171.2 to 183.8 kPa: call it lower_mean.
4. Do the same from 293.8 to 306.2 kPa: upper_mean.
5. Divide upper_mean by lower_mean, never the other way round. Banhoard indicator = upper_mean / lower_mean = 1.01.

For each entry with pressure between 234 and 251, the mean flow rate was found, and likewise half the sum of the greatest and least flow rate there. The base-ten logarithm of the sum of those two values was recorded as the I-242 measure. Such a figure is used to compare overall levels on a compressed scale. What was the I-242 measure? 1.79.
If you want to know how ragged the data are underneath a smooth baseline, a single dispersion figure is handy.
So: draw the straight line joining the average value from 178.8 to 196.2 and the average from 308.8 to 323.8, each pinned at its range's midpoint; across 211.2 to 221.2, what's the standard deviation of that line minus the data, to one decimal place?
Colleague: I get 0.6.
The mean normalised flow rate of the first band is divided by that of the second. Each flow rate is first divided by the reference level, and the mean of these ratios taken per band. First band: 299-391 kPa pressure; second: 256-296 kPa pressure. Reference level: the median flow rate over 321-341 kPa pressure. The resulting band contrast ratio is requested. 1.02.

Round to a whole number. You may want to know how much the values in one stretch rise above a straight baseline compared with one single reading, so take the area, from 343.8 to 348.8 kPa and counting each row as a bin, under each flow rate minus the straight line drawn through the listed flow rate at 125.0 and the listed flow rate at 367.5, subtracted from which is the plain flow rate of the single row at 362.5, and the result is 18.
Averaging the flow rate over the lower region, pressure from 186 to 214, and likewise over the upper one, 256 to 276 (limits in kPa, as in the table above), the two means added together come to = 66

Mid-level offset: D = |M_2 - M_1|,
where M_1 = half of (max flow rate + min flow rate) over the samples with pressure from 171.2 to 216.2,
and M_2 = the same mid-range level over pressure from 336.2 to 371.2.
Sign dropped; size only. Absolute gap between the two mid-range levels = 1.4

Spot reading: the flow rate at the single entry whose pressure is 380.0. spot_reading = 40.28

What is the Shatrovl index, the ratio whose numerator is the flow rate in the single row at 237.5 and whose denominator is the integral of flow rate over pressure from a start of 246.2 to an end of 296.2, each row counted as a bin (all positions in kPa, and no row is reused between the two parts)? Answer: 0.0164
